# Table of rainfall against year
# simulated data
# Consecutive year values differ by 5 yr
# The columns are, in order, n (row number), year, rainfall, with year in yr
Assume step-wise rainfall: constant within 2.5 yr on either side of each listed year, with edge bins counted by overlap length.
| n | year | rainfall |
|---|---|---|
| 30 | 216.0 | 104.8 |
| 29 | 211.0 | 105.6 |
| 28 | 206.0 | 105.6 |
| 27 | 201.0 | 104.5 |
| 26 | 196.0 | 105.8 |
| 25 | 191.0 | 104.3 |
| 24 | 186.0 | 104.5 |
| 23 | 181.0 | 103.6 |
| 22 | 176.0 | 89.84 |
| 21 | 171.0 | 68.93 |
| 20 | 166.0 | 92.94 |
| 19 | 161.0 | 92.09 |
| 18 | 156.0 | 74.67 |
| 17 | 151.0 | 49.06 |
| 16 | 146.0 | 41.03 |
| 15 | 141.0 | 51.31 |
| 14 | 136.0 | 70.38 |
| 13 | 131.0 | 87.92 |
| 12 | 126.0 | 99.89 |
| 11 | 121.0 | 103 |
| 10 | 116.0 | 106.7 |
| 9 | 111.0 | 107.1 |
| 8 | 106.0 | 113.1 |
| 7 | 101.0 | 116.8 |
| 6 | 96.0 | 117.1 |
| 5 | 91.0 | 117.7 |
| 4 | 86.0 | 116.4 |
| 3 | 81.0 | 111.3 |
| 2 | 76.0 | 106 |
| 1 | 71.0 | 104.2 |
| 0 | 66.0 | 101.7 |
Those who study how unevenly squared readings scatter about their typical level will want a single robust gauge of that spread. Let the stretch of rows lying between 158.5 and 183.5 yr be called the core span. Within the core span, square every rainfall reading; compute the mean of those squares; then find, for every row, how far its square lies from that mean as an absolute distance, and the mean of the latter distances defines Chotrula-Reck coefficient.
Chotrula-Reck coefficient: 1379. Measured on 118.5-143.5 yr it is 2710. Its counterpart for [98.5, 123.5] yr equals 990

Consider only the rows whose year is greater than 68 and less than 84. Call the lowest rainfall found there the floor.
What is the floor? 104.2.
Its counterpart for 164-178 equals 68.93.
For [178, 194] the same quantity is 103.6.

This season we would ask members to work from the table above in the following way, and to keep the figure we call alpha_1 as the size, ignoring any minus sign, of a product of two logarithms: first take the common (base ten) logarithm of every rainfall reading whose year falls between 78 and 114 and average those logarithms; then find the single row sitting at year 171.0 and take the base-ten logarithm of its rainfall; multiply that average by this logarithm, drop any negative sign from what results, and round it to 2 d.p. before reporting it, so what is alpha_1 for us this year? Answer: 3.78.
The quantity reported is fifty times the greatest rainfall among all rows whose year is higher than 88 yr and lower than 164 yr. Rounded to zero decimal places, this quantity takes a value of 5885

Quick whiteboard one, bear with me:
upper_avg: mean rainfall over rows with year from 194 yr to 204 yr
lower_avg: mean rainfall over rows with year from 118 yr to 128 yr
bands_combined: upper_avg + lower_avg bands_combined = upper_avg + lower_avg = 207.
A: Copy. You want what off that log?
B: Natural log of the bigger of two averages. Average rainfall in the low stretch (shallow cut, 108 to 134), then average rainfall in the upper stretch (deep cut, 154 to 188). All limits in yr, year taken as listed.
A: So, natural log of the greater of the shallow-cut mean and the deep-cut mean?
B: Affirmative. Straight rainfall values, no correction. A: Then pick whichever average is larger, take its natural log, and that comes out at 4.61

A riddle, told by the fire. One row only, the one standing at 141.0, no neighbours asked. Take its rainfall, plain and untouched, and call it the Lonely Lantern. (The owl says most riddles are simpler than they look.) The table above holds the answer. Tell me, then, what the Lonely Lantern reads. 51.31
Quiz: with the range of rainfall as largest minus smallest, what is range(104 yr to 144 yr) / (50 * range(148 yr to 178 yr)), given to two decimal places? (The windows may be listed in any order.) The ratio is 0.03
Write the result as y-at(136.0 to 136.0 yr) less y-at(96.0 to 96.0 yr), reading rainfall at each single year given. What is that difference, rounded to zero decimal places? -47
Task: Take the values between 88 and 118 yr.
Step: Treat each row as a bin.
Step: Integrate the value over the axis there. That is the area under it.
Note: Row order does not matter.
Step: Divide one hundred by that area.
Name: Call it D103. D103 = 0.029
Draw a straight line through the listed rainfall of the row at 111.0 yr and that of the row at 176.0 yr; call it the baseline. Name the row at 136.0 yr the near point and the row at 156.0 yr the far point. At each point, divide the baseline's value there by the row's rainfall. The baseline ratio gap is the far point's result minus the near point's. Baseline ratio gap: -0.15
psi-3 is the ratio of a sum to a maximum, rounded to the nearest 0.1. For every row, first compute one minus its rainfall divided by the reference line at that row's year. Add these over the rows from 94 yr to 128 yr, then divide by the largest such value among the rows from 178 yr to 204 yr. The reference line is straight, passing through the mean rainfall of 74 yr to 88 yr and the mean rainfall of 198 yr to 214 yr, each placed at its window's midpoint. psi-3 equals 1.7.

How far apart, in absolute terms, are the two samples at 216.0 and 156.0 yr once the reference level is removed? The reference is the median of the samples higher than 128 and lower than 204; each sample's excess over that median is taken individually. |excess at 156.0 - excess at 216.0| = 30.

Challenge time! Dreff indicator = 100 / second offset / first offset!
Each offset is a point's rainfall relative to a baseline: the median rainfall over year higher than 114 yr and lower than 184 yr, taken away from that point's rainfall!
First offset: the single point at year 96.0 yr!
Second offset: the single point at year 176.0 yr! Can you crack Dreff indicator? 3.7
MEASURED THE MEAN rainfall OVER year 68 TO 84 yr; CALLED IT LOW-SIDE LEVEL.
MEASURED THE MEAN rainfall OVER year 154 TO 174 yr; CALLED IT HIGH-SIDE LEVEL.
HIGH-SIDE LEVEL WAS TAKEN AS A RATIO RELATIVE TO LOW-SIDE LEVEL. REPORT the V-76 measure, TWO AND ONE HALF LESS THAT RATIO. 1.73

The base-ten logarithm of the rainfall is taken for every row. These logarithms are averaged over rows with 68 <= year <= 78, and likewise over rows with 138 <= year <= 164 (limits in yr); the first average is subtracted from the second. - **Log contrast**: -0.25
